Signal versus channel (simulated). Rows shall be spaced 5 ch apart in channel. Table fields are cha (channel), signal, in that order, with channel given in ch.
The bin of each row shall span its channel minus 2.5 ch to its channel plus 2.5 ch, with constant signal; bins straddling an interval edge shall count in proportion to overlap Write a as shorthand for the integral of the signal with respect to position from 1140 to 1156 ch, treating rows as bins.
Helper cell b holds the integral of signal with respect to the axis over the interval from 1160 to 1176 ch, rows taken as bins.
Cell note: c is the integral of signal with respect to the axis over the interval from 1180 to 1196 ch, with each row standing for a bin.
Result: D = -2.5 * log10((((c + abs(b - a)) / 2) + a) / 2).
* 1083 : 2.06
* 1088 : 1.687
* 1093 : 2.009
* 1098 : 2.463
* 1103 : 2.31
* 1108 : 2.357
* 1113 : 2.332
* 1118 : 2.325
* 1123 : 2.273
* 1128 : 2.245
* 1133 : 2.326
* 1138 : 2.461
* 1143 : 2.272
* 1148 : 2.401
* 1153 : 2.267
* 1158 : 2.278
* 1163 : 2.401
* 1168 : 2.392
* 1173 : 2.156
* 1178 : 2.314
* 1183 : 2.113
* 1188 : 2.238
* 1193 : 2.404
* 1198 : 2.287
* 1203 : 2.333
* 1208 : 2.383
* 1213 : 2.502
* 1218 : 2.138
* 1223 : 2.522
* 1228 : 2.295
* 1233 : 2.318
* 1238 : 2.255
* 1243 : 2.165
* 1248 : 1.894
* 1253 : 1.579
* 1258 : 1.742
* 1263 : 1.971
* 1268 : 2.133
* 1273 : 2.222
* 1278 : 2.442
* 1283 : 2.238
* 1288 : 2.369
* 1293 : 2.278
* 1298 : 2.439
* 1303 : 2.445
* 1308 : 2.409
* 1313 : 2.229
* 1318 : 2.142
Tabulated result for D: -3.60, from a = 37.1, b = 37.0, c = 36.1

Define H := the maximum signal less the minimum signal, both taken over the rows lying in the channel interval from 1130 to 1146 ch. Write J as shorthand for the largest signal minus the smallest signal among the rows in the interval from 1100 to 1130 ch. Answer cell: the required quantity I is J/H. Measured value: 0.6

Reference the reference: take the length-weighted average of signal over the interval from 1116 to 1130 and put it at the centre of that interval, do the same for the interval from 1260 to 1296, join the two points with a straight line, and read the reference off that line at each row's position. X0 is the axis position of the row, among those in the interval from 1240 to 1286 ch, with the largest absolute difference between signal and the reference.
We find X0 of 1253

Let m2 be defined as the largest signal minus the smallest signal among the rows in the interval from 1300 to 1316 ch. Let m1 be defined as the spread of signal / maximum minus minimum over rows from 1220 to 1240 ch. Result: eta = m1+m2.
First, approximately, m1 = 0.27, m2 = 0.2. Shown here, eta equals 0.5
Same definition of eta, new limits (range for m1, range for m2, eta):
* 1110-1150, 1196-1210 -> 0.3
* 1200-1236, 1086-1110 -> 1.2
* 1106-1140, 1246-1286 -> 1.1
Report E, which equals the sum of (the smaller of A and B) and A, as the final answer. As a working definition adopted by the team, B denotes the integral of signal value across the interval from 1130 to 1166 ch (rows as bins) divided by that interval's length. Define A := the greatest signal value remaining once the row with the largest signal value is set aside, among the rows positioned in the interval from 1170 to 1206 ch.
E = 4.67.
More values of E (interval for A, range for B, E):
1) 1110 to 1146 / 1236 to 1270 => 4.29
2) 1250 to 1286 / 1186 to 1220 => 4.48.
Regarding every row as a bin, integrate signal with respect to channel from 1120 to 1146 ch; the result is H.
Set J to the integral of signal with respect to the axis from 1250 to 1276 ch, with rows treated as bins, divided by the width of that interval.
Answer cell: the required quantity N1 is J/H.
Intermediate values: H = 60.2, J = 1.94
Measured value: 0.0322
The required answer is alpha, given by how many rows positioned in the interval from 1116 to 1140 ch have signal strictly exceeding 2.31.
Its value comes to 3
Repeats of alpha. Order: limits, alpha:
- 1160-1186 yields 3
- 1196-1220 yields 3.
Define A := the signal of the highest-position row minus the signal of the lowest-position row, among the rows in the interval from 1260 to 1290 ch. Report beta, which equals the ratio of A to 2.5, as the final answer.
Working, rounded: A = 0.40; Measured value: 0.159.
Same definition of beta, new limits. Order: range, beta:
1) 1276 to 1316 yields -0.085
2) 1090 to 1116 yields 0.129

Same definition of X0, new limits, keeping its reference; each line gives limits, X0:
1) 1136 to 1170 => 1138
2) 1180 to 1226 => 1223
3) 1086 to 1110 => 1088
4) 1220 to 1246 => 1223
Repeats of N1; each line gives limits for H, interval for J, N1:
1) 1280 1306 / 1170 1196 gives 0.0367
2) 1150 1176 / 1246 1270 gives 0.0310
